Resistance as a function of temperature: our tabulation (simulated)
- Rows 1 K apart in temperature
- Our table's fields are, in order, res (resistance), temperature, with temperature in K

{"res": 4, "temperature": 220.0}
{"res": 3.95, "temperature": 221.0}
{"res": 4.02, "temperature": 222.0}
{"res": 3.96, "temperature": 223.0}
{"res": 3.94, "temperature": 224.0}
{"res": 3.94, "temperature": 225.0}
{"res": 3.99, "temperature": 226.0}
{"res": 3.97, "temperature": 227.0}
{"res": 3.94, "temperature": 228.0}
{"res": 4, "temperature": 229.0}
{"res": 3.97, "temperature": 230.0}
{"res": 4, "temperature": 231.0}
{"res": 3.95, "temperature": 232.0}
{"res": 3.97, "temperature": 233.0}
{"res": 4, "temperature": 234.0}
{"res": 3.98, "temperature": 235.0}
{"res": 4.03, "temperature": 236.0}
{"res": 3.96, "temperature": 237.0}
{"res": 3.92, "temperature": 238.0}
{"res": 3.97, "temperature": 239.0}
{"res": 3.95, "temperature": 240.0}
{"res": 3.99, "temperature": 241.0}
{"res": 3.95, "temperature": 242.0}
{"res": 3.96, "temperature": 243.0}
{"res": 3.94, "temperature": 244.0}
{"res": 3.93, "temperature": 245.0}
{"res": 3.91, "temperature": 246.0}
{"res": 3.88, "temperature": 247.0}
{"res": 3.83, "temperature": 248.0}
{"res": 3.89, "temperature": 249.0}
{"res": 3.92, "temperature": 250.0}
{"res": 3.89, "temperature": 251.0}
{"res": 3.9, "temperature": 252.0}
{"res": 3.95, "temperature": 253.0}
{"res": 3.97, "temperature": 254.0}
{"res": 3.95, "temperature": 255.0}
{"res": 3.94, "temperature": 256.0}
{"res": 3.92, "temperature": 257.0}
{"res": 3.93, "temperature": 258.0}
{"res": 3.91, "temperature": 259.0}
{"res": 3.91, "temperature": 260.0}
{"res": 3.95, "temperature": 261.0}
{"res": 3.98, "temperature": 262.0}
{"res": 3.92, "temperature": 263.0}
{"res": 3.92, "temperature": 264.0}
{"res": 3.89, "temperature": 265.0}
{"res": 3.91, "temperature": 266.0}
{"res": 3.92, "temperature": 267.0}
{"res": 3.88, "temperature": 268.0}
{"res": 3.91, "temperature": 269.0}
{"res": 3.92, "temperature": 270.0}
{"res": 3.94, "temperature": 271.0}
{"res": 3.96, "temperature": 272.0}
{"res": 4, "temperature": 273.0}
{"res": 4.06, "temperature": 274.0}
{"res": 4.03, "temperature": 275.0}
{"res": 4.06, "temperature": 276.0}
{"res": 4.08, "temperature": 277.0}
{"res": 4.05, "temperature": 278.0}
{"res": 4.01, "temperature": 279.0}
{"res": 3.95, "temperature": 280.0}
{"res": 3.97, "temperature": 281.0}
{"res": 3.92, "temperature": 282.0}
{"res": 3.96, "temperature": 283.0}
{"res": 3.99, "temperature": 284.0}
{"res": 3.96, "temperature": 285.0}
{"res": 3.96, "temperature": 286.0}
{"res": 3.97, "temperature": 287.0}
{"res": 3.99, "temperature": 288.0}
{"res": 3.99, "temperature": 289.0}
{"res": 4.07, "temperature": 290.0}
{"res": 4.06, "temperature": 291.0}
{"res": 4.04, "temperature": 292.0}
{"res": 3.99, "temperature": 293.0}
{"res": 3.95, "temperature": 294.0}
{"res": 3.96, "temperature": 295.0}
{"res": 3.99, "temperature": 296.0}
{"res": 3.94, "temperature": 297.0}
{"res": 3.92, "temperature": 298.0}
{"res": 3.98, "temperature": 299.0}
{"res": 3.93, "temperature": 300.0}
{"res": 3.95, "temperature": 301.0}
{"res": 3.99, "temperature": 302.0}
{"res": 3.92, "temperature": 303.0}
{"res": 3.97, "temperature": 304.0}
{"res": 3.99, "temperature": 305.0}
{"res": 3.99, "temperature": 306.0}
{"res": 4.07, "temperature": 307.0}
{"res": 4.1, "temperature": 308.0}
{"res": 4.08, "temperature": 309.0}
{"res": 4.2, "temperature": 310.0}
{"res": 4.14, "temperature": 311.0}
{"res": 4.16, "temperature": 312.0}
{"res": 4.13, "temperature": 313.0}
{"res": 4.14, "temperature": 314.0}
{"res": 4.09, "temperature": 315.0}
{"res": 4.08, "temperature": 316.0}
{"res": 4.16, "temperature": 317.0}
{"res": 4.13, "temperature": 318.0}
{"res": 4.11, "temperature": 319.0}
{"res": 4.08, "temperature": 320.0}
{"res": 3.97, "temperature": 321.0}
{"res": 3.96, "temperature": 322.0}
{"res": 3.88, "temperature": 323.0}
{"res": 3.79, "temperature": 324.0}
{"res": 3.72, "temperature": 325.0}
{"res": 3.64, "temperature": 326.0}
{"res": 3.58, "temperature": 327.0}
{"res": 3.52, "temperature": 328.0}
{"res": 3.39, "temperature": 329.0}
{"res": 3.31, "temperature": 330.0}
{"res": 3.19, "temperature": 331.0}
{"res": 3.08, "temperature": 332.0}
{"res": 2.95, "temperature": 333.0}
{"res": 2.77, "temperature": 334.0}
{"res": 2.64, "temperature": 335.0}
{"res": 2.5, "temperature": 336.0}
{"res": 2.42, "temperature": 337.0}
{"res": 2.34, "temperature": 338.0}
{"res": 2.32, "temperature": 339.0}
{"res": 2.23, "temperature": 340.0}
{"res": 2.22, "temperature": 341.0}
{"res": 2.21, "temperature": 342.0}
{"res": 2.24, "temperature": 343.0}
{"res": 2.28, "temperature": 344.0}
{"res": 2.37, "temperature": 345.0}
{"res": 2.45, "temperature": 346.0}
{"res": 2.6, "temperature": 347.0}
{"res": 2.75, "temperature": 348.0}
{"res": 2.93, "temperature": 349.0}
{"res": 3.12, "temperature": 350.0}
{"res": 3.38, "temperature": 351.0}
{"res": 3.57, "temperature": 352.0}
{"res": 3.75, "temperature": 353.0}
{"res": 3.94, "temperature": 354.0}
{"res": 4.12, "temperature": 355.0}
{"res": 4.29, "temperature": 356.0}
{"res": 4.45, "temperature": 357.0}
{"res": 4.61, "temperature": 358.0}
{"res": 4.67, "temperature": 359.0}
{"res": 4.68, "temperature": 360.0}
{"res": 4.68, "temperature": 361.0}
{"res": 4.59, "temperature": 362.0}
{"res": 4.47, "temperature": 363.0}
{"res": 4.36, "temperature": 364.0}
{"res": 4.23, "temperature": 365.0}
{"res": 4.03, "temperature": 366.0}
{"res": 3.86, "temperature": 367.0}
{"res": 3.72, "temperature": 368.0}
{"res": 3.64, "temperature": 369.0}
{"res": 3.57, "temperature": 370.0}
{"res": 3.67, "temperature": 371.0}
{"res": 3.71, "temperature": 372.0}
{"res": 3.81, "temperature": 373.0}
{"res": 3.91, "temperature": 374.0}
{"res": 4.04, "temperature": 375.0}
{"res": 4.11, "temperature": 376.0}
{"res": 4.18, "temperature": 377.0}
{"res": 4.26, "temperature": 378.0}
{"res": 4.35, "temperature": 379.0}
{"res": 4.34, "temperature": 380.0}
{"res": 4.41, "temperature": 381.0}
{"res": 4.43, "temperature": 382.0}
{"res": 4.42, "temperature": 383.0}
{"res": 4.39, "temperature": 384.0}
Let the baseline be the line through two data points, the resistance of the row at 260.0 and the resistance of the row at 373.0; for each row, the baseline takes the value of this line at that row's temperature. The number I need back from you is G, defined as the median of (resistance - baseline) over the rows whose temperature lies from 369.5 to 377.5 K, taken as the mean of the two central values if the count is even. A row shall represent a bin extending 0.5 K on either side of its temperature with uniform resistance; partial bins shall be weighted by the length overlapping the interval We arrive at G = 0.050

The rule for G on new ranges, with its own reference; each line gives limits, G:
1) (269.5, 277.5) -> 0.117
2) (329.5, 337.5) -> -0.985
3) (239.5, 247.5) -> 0.019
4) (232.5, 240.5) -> 0.039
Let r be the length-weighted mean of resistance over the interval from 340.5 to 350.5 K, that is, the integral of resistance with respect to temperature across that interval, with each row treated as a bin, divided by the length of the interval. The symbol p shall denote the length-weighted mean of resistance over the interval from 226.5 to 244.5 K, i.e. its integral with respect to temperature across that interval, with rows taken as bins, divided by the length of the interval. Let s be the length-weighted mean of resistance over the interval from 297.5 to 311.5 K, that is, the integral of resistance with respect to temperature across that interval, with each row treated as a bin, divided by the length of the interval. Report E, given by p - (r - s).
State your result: 5.47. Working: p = 3.97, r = 2.52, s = 4.02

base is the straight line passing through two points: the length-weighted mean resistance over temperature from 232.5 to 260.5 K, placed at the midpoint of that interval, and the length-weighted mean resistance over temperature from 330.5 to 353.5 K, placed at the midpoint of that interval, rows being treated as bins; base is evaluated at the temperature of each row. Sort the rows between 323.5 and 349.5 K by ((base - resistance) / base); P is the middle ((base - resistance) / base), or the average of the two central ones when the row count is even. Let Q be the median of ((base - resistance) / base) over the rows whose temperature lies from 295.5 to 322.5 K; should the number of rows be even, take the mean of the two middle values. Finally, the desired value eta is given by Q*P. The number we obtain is -0.005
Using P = 0.02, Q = -0.30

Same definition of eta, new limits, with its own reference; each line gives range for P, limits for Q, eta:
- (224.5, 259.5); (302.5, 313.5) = -0.003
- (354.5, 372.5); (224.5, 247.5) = -0.018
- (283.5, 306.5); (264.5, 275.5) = 0.016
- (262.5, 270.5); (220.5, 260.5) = -0.001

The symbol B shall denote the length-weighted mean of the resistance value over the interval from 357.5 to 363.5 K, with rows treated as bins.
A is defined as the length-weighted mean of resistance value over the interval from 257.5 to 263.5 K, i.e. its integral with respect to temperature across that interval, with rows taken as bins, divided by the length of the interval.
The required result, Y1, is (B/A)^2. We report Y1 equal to 1.38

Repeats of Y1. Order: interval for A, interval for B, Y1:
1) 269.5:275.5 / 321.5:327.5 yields 0.89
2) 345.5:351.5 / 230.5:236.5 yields 1.93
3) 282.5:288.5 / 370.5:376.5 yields 0.95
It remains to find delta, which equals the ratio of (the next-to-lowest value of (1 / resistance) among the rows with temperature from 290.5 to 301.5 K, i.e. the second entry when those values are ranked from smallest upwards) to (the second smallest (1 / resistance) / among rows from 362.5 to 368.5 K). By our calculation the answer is 1.08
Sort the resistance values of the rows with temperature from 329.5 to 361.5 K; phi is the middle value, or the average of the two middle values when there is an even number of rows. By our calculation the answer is 2.94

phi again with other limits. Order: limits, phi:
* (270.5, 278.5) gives 4.04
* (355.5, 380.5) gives 4.23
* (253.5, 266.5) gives 3.92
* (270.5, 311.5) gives 3.99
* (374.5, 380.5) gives 4.22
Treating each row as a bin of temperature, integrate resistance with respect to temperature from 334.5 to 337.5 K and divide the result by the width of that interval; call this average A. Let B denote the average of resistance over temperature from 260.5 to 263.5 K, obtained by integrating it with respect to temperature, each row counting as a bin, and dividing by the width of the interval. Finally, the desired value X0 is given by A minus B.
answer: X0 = -1.4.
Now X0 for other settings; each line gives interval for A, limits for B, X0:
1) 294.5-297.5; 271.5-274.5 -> 0.0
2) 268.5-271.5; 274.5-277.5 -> -0.1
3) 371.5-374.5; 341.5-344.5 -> 1.6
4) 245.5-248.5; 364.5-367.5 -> -0.2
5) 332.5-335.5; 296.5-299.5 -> -1.2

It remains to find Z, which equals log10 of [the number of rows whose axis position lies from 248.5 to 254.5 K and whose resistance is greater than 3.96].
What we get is 0.00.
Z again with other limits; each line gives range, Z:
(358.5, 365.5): 0.85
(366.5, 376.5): 0.30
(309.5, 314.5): 0.70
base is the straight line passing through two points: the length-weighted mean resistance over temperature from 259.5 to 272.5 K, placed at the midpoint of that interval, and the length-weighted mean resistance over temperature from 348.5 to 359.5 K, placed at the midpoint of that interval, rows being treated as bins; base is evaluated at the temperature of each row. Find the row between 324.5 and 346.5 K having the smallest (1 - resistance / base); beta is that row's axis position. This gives 325.0 K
